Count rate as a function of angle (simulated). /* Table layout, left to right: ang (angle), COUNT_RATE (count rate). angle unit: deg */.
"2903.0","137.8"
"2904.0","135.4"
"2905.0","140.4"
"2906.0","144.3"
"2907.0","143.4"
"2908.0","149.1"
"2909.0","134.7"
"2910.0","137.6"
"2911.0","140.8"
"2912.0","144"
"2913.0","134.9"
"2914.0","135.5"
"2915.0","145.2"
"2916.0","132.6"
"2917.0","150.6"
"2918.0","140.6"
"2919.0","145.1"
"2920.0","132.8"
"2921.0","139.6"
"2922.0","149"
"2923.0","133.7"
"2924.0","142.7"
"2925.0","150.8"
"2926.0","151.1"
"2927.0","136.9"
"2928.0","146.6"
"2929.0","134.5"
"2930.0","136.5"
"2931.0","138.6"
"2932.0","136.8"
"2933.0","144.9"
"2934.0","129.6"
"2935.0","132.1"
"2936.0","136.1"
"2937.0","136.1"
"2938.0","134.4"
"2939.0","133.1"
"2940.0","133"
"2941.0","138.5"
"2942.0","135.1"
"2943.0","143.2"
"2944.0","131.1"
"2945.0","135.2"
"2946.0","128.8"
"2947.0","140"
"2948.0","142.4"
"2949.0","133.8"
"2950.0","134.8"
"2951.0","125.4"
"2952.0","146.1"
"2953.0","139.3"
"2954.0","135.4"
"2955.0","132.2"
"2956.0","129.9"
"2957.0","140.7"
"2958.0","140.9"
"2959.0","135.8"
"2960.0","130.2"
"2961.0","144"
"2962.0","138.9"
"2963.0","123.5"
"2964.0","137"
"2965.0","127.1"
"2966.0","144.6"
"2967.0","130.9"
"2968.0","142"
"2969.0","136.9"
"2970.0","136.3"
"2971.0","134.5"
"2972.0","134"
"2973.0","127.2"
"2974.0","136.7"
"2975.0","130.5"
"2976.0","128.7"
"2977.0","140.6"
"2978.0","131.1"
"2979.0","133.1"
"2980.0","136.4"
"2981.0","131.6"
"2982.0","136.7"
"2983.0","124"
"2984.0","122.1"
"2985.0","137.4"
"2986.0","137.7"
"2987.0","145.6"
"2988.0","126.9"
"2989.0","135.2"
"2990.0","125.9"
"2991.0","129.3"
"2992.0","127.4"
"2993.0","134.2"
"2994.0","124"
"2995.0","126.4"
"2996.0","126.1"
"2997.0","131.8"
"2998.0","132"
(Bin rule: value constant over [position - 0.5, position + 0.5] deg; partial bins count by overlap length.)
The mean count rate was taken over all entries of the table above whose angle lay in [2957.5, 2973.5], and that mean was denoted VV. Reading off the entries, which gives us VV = 135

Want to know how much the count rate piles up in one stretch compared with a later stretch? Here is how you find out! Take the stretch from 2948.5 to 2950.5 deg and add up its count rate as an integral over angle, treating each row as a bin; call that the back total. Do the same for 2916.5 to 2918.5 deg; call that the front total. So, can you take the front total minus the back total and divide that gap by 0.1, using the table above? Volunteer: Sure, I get 226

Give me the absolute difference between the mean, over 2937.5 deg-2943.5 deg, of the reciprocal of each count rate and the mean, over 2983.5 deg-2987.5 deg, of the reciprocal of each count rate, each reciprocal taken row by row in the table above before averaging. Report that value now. 0.0001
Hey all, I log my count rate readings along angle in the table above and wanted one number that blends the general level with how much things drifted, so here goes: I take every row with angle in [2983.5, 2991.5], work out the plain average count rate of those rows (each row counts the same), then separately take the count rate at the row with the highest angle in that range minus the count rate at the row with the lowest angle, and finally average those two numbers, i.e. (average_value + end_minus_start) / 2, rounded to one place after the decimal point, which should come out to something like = 69.9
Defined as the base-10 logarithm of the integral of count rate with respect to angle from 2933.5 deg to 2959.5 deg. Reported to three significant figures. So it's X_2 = 3.55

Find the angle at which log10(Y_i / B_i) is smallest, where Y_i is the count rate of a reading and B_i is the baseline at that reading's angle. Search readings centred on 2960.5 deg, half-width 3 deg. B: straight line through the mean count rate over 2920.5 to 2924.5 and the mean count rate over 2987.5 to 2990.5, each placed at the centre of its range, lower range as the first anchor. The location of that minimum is 2963.0 deg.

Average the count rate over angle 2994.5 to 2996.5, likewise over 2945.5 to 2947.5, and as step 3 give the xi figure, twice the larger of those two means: 269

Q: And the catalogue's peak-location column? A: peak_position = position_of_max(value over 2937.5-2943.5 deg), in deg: 2943.0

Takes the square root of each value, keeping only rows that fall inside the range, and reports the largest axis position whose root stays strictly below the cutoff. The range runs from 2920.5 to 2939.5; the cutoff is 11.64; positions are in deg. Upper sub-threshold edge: 2939.0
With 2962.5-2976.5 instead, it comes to 2976.0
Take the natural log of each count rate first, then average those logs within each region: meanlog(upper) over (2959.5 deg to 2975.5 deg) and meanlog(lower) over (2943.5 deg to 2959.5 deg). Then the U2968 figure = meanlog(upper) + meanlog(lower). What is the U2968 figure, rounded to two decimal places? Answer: 9.81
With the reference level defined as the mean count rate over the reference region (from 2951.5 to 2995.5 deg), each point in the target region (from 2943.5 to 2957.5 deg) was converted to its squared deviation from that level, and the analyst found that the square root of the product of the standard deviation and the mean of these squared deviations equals 37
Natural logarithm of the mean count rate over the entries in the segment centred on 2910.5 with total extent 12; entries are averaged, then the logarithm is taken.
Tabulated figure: 4.94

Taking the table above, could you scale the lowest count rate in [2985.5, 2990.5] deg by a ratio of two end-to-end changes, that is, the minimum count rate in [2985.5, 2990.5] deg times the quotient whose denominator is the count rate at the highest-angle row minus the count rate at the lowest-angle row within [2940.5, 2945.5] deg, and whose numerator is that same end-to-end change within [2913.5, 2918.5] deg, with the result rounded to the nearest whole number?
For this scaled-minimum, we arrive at -195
